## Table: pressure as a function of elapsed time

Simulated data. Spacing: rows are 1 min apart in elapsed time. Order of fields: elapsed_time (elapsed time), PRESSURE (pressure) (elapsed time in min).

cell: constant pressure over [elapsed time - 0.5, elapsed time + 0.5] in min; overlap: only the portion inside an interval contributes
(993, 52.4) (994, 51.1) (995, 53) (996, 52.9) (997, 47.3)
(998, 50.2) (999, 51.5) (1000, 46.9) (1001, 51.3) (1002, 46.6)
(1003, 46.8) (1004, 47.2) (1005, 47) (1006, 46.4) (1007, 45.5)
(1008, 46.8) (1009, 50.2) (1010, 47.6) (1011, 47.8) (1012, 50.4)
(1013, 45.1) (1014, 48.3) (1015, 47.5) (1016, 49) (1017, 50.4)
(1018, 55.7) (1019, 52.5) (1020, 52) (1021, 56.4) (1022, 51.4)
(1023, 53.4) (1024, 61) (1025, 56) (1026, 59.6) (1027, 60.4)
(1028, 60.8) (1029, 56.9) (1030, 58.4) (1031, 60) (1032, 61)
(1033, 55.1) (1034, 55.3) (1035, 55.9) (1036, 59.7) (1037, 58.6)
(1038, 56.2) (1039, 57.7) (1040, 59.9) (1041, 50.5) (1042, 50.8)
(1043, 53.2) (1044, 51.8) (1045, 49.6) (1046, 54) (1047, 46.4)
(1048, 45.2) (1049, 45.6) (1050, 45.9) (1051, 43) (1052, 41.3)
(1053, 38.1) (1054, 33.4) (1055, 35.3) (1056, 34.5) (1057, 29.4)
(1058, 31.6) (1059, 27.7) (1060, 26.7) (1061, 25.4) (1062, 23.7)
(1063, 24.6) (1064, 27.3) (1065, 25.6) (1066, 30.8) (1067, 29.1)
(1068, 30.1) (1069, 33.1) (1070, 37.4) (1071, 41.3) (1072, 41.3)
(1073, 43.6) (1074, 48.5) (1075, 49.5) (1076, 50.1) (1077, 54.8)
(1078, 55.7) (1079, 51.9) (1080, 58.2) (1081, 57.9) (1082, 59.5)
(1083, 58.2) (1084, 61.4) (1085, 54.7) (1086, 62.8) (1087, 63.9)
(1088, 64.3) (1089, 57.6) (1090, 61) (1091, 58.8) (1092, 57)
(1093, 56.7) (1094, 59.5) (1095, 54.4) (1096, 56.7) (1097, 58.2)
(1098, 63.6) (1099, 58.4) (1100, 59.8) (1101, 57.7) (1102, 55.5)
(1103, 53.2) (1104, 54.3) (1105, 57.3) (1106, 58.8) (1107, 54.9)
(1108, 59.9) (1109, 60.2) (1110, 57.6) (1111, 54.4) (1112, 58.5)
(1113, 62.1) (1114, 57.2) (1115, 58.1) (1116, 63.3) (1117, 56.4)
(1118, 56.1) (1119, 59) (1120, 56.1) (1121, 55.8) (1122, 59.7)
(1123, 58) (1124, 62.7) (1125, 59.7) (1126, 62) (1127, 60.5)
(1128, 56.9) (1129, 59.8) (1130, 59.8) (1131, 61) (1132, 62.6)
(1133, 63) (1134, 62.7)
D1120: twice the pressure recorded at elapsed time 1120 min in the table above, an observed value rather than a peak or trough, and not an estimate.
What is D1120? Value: 112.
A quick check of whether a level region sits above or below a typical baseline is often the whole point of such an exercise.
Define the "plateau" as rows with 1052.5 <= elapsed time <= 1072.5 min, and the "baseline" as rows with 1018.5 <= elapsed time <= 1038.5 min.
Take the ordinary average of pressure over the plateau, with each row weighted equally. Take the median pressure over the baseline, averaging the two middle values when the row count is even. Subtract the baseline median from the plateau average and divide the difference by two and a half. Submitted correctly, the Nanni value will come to -10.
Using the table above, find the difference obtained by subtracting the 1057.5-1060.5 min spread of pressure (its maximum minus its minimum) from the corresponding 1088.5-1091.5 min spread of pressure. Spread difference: -1.5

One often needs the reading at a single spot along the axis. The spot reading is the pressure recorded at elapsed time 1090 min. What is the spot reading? 61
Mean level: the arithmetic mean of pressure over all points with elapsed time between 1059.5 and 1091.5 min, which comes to 46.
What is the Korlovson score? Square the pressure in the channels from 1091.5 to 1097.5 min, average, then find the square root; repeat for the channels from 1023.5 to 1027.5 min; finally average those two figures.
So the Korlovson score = 58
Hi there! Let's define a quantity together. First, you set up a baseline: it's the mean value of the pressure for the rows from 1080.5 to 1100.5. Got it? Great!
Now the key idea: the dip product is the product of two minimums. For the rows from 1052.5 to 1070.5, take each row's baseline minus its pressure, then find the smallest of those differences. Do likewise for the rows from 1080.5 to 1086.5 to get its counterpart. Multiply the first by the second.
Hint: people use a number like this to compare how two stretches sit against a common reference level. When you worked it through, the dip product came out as -76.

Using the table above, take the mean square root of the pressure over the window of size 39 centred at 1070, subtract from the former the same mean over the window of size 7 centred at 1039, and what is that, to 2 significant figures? -1.0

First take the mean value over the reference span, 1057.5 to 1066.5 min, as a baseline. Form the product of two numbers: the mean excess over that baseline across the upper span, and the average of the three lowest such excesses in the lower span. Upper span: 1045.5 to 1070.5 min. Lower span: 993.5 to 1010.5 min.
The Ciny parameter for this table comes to 145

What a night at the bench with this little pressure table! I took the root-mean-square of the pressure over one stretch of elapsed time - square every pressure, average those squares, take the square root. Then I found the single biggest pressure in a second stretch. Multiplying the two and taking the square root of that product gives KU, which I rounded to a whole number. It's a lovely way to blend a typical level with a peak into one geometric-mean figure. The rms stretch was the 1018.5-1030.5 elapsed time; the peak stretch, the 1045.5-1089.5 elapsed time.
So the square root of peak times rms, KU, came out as 60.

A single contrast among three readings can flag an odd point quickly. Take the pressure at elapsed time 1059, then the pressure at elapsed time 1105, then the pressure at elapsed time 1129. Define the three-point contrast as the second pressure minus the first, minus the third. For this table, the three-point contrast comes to -30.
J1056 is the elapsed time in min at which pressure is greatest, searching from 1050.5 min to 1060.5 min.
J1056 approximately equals 1051 min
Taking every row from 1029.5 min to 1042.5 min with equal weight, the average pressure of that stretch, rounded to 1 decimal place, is 56.9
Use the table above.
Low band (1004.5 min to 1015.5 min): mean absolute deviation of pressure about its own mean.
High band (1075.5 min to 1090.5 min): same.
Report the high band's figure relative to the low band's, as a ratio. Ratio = 2.6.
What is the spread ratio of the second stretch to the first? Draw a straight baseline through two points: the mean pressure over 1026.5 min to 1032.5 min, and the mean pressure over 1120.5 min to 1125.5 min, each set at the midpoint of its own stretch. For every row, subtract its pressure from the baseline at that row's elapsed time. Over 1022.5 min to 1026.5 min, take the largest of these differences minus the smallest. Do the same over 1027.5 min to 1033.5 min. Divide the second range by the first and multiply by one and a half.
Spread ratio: 1.2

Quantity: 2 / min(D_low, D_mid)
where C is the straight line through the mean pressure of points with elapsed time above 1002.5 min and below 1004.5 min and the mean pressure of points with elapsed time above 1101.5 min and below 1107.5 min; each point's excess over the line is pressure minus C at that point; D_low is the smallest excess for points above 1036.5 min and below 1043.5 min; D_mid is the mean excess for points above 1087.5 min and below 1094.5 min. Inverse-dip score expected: 7.1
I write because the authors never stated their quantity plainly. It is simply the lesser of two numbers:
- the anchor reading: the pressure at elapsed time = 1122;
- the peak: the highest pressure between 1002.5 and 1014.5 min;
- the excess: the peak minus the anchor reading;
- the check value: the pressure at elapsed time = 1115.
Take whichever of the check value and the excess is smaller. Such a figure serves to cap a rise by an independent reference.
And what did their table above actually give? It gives -9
